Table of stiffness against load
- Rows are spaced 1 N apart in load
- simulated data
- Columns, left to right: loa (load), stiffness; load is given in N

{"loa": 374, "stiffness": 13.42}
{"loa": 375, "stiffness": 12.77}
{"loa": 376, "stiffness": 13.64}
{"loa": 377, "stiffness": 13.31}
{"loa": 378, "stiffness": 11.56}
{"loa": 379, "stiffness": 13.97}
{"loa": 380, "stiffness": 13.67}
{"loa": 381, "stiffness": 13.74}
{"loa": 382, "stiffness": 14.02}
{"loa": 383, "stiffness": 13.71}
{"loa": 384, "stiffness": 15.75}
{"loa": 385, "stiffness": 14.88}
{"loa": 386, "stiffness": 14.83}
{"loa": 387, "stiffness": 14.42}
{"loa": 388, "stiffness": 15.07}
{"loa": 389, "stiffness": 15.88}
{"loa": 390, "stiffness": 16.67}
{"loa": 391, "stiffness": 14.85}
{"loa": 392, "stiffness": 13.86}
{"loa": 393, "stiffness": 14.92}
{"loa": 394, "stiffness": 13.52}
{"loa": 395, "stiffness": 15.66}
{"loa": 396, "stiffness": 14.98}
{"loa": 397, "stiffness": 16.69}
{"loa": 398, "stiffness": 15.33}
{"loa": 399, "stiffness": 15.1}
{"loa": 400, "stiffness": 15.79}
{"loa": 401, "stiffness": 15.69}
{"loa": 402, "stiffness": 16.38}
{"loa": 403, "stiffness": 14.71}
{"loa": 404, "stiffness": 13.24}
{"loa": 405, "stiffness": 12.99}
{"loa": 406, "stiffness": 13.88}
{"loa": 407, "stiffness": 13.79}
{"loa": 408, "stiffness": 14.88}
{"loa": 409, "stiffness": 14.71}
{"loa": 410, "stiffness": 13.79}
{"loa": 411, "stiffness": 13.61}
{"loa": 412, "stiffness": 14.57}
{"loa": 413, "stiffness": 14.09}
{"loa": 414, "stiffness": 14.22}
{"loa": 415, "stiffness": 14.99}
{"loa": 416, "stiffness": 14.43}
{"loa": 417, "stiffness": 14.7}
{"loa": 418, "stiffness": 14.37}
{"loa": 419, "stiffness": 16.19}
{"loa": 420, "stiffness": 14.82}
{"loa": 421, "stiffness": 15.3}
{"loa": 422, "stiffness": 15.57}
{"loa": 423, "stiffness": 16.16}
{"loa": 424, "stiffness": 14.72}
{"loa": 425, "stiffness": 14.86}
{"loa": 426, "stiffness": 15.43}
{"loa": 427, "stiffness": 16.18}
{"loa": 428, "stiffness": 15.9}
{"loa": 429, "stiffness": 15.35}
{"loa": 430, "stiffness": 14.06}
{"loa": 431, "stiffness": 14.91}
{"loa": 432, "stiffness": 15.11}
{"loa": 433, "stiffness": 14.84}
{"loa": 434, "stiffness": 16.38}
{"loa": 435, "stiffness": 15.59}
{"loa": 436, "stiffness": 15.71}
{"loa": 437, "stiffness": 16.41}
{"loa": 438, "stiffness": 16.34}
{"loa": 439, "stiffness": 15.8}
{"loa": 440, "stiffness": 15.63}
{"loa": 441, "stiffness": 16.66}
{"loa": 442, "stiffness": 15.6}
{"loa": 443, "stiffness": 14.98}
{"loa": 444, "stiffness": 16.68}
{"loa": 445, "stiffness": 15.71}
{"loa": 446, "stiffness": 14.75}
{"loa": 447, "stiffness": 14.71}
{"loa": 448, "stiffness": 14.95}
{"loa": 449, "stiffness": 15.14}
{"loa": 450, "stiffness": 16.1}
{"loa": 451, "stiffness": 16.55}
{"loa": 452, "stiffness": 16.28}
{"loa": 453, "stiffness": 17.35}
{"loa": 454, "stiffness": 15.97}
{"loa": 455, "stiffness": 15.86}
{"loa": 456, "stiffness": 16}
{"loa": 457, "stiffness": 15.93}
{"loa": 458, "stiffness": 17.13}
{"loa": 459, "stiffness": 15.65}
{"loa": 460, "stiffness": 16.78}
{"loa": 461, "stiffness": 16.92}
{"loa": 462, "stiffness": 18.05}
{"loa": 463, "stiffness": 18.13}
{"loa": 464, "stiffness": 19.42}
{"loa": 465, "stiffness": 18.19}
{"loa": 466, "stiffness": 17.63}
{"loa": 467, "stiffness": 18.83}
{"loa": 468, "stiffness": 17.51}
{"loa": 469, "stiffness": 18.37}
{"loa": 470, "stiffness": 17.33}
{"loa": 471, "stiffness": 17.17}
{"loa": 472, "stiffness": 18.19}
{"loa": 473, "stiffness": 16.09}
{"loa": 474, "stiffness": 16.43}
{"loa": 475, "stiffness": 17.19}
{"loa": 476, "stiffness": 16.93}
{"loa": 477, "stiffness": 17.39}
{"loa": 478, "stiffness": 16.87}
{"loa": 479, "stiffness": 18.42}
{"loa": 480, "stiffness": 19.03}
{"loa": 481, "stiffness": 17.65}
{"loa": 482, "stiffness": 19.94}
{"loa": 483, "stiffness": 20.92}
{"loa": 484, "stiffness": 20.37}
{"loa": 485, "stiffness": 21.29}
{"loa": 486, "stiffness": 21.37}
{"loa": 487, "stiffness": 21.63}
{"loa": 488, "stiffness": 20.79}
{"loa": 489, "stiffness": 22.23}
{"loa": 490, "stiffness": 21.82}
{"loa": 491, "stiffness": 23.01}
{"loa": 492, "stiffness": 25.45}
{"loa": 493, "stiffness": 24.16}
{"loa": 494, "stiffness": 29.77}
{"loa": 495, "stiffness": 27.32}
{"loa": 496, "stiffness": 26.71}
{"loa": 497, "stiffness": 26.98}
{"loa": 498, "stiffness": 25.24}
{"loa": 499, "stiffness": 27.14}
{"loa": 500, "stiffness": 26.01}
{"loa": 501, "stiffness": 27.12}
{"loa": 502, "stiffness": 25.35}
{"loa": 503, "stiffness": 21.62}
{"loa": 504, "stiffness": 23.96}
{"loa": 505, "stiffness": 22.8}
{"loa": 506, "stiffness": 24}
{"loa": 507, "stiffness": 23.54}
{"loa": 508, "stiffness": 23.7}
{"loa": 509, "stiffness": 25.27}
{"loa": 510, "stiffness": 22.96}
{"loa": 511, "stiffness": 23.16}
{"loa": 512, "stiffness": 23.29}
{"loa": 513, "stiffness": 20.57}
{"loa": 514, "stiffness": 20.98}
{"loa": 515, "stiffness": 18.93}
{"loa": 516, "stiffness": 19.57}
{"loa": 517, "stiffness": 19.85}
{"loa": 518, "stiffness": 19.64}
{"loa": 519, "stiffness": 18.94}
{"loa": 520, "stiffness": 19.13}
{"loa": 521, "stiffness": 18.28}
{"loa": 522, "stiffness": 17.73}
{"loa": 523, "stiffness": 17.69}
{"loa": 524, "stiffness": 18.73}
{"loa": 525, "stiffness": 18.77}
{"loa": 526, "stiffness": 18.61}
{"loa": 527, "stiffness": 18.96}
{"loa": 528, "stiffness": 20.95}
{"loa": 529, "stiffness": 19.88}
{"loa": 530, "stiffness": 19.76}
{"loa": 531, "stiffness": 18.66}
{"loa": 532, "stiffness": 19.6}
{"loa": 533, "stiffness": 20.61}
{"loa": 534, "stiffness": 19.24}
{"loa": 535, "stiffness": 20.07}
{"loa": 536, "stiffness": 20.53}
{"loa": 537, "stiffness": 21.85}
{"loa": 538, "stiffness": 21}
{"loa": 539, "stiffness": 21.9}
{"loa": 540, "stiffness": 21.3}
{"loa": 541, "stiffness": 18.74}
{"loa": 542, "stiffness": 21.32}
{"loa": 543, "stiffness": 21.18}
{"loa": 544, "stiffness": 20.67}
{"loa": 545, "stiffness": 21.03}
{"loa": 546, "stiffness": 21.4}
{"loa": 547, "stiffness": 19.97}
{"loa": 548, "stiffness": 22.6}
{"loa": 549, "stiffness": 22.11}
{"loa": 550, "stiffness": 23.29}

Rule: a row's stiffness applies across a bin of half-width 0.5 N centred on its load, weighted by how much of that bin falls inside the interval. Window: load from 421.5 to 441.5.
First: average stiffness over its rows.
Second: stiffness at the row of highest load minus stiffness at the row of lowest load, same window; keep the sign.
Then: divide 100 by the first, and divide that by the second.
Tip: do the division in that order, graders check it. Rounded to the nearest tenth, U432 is 5.9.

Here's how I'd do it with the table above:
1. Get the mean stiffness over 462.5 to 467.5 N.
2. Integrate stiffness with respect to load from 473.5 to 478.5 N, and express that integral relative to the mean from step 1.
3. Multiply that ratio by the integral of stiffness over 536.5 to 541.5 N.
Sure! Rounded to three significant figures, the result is 482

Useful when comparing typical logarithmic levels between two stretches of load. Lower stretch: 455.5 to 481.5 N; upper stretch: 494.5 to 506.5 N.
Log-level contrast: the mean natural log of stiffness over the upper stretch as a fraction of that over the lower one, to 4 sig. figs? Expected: 1.131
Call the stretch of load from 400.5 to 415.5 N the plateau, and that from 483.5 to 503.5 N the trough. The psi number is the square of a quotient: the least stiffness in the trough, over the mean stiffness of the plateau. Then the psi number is 2.01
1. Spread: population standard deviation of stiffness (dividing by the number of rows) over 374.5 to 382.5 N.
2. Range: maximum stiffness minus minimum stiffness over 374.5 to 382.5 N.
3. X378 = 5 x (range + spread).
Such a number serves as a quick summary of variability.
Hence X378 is 16.1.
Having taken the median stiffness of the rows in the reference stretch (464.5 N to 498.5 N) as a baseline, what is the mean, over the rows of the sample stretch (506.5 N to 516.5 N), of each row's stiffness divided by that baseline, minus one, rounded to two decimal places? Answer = 0.14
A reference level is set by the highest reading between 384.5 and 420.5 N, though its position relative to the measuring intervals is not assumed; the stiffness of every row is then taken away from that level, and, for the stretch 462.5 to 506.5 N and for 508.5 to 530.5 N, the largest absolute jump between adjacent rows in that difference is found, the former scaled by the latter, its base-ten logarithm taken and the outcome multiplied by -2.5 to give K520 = -0.8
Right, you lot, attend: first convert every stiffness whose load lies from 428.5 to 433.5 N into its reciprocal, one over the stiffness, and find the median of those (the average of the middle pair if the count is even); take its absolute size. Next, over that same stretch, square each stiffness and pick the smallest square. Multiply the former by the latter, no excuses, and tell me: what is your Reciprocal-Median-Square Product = 13.3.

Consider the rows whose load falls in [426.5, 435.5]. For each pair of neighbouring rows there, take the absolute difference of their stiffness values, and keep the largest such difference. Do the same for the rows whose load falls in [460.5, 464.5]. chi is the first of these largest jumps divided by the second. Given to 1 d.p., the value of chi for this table 1.2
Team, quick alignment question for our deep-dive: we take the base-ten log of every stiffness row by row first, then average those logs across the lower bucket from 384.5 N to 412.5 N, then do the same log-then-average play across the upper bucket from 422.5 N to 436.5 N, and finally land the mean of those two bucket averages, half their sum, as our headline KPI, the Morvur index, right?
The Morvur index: 1.18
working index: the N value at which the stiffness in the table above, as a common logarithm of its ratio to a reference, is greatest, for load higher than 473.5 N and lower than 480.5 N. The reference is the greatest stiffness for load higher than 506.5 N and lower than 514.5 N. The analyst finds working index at 480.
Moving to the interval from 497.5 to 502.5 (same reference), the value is 499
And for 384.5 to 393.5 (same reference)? 390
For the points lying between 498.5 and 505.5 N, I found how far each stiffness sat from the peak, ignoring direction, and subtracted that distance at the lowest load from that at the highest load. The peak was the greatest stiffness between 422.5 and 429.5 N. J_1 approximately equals -4.3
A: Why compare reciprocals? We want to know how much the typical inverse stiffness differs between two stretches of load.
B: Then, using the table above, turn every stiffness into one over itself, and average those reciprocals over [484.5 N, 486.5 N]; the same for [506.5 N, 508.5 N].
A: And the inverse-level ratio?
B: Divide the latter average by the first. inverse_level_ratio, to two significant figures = 0.90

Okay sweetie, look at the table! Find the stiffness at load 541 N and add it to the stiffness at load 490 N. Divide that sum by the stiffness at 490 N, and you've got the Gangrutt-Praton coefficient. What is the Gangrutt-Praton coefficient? 1.86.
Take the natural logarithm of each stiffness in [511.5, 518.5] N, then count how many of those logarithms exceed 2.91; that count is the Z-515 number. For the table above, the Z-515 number 7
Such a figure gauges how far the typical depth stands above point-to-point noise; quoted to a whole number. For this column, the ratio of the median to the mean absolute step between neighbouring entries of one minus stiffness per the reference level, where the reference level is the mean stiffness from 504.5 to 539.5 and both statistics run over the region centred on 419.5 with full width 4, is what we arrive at 4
